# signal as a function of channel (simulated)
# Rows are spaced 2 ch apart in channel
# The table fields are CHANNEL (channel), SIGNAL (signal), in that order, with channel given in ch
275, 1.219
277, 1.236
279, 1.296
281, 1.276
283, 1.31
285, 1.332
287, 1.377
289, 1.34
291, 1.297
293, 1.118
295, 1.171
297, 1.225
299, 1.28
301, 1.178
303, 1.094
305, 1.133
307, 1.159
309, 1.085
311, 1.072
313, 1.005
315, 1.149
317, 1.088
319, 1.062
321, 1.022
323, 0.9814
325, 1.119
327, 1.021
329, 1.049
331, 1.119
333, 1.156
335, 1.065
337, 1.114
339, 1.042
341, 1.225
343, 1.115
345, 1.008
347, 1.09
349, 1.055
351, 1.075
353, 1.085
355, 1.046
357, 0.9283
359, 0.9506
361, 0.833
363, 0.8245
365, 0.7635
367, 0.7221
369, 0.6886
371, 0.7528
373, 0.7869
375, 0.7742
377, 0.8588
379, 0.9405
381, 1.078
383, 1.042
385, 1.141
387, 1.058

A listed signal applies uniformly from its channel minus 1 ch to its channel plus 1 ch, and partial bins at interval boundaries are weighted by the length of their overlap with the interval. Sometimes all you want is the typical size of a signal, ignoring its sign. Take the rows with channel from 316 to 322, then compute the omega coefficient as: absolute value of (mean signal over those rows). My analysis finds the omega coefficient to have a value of 1.06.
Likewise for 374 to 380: 0.86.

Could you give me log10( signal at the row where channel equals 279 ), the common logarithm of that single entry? 0.113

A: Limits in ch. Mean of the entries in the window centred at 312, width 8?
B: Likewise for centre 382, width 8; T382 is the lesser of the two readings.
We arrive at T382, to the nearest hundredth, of 1.05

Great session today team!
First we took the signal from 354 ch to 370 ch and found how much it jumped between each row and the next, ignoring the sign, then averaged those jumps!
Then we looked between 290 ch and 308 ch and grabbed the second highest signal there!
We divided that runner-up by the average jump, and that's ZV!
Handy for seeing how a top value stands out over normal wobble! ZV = 22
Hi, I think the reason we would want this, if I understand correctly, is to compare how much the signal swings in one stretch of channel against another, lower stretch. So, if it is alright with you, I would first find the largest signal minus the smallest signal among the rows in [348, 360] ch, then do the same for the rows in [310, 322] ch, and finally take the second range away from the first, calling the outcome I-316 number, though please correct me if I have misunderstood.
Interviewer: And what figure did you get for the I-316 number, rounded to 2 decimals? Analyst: 0.01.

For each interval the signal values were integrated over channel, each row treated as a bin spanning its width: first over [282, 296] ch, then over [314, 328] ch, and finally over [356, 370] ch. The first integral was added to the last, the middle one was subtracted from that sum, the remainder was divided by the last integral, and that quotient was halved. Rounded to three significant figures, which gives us 0.632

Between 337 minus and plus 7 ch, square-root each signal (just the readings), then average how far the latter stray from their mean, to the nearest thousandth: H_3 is 0.019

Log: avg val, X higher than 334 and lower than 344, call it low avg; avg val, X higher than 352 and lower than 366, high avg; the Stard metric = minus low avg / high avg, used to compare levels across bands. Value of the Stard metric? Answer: -1.21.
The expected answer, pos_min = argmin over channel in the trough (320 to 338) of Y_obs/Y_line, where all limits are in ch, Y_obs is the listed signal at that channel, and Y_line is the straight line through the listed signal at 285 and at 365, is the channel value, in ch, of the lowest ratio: 323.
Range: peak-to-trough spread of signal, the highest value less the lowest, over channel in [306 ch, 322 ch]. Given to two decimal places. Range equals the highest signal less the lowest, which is 0.15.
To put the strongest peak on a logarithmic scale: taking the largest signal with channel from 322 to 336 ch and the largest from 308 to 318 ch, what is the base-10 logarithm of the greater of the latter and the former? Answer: 0.063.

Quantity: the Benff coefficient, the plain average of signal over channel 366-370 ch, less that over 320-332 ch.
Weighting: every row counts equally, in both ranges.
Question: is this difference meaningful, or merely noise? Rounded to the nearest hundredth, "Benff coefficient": -0.35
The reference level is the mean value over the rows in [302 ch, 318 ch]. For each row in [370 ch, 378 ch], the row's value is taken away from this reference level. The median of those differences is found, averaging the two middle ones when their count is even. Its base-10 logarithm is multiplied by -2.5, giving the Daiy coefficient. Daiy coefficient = 1.2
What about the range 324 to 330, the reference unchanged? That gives 3.3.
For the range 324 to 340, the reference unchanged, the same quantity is 5.2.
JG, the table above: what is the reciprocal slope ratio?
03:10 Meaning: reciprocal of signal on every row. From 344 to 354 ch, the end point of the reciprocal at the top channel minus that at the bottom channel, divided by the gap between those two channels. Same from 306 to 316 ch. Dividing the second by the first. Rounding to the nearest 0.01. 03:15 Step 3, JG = -0.11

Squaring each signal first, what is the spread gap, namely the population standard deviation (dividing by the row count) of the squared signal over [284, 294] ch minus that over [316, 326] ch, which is 0.12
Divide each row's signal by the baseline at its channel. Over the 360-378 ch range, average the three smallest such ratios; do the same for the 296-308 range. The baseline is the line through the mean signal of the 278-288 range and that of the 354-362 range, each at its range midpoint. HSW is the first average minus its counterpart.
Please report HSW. -0.12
